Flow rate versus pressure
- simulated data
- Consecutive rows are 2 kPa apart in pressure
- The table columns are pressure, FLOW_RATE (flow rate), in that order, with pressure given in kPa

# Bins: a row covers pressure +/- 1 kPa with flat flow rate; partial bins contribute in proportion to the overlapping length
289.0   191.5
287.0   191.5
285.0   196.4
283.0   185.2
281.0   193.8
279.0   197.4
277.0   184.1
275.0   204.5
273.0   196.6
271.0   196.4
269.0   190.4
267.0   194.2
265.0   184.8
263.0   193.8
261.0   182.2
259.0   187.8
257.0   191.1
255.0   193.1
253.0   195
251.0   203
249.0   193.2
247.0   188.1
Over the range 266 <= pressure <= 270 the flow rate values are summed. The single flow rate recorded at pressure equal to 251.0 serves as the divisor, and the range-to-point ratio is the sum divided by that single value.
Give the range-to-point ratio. 1.89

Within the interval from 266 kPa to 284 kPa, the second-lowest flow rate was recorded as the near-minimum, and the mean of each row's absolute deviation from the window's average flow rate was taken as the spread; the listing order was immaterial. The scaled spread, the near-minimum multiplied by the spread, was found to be 871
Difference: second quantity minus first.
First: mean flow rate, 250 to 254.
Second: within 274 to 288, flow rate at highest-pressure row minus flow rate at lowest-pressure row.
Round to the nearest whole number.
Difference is -212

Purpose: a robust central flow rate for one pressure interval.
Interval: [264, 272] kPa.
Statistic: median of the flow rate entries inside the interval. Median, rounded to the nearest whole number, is 192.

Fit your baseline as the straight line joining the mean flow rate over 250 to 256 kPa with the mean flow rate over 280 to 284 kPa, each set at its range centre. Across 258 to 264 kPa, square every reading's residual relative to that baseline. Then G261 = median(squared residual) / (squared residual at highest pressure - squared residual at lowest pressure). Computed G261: -1.0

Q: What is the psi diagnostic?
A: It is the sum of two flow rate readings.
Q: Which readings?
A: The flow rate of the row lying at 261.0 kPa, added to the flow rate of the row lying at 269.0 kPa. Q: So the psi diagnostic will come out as 373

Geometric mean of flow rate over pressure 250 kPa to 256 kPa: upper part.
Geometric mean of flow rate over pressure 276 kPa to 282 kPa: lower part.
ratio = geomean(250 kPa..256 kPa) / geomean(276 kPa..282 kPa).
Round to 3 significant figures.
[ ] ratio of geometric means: 1.03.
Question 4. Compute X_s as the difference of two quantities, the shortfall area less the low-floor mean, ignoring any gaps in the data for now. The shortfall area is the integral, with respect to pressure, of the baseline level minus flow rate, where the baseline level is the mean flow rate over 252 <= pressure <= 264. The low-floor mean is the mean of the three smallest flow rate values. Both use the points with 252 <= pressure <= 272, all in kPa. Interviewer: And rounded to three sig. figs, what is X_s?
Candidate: -193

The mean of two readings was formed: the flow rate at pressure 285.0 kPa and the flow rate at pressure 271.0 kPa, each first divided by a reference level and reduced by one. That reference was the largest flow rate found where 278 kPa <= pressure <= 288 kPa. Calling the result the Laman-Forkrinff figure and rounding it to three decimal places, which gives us -0.005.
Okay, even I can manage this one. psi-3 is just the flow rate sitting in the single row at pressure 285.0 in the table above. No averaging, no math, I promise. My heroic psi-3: 196.4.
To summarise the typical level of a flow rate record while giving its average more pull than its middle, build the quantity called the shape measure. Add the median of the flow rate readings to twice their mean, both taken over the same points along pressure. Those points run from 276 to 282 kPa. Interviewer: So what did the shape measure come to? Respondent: 577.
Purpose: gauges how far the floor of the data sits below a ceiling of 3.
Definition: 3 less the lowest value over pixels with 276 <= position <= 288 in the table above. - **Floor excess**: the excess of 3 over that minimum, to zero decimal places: -181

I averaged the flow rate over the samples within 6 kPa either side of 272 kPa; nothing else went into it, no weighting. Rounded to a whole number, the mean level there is 194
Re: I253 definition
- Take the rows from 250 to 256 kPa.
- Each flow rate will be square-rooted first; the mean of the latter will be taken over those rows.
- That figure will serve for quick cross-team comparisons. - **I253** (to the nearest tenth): 14.0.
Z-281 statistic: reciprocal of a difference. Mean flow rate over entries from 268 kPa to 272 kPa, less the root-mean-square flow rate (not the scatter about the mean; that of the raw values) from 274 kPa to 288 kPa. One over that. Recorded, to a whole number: 64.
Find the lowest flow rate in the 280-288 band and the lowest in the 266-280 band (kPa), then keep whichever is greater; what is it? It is 185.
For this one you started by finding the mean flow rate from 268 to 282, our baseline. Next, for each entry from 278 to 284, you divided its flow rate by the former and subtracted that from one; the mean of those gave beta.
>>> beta 0.013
